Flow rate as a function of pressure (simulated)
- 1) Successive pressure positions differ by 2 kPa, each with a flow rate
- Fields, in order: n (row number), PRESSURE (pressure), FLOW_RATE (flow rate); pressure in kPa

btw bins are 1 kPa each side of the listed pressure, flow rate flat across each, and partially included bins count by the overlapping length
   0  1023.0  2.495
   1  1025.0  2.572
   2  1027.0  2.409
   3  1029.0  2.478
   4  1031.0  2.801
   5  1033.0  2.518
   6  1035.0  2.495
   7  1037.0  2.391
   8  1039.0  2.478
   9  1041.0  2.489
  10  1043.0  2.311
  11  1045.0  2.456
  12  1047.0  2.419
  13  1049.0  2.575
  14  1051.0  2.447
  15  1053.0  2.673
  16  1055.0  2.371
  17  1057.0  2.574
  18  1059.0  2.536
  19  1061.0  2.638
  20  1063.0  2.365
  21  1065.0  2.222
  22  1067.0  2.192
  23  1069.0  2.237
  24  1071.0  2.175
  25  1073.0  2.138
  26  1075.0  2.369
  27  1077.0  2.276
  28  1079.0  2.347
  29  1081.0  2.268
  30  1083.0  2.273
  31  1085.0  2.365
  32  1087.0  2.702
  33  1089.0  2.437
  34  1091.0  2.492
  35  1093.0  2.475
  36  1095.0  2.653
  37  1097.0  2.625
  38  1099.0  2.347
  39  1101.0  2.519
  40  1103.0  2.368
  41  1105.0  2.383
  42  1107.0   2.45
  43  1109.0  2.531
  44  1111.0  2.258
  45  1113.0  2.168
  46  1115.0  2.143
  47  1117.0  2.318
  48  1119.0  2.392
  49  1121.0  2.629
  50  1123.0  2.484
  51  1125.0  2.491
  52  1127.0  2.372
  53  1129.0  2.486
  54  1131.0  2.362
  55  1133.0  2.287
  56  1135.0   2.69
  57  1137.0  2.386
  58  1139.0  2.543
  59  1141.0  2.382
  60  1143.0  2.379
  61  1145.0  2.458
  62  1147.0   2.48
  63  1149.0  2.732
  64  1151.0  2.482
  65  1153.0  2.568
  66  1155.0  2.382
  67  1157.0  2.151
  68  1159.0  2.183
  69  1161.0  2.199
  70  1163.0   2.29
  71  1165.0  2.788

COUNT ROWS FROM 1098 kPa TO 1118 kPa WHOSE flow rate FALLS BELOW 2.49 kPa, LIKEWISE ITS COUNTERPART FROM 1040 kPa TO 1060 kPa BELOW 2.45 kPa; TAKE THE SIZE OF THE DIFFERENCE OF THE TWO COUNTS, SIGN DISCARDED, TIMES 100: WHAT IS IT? 400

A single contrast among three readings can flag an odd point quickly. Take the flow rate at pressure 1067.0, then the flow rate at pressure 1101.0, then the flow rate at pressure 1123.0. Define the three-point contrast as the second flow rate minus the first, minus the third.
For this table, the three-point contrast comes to -2.2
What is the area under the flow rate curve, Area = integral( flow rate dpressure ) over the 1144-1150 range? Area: 15.3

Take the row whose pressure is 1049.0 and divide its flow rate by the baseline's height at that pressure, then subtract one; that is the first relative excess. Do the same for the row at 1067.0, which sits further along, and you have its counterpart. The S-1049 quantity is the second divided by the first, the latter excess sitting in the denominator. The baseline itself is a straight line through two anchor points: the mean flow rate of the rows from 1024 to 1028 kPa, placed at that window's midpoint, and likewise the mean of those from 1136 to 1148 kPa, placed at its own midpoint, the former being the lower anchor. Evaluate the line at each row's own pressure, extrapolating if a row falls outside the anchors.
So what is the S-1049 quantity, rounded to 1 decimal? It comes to -3.0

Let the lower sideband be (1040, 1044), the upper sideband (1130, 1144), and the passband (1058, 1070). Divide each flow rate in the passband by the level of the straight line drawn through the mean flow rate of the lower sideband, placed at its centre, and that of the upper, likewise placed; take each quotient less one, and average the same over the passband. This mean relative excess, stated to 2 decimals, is -0.02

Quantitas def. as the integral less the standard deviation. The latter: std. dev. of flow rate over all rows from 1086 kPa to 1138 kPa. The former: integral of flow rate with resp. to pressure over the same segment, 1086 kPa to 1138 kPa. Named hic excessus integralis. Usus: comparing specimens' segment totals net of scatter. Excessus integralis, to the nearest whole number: 127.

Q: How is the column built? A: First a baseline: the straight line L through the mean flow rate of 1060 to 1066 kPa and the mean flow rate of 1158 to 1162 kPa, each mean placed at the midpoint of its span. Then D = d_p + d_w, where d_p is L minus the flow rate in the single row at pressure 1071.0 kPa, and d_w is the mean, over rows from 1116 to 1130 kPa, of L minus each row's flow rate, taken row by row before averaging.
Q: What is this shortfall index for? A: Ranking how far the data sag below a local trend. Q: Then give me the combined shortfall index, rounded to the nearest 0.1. 0.0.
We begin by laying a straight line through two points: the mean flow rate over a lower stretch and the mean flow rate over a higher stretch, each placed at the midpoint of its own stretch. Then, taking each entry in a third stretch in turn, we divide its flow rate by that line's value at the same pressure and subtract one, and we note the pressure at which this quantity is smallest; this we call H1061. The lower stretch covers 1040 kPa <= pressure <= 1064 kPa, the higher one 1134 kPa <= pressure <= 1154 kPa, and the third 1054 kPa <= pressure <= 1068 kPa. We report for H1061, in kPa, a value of 1067.0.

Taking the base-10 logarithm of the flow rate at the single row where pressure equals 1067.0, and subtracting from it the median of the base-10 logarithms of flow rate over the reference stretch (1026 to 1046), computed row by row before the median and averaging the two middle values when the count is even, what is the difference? -0.05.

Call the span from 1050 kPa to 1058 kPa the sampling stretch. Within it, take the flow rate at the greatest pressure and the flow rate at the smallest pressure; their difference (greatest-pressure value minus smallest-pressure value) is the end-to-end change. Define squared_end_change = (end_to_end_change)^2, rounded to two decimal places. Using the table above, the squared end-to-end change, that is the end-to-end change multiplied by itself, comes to 0.02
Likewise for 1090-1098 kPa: 0.02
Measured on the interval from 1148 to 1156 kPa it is 0.12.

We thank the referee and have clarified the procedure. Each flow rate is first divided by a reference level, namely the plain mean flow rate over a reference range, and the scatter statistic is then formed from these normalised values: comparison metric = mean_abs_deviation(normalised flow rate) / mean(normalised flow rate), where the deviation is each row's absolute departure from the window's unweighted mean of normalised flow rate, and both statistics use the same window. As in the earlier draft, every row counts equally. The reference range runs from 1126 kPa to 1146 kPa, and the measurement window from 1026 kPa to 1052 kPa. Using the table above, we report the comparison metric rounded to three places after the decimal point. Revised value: 0.029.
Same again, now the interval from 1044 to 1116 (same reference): 0.055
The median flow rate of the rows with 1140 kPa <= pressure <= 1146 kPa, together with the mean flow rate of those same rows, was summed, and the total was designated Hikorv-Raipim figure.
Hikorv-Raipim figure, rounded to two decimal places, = 4.79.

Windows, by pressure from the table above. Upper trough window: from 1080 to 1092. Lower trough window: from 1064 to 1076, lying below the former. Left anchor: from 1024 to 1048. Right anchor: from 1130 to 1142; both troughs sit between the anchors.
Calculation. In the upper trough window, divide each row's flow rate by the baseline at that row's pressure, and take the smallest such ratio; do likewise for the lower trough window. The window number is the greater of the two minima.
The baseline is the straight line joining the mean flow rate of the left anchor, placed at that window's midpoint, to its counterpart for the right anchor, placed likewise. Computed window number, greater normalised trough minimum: 0.920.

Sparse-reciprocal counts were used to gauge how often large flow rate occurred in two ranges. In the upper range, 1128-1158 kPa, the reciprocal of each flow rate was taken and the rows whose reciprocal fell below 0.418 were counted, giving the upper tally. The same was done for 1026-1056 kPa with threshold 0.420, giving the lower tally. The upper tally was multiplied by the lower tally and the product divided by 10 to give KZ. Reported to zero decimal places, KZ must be 10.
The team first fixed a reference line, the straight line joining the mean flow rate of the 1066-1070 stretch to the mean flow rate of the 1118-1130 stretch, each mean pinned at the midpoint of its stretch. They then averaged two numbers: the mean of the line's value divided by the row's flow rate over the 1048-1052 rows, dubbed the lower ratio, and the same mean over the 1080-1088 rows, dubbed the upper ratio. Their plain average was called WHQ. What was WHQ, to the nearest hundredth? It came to 0.90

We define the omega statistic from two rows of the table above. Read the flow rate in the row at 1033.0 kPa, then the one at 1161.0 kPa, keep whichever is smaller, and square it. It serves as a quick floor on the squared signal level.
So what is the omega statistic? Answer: 4.8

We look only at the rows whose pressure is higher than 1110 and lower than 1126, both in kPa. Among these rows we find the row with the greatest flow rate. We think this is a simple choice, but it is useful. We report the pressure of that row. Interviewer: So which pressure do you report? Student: 1121.0 kPa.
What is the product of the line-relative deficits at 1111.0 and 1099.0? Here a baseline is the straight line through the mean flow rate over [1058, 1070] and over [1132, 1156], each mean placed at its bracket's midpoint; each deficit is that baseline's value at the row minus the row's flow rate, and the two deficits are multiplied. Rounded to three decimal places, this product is 0.012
